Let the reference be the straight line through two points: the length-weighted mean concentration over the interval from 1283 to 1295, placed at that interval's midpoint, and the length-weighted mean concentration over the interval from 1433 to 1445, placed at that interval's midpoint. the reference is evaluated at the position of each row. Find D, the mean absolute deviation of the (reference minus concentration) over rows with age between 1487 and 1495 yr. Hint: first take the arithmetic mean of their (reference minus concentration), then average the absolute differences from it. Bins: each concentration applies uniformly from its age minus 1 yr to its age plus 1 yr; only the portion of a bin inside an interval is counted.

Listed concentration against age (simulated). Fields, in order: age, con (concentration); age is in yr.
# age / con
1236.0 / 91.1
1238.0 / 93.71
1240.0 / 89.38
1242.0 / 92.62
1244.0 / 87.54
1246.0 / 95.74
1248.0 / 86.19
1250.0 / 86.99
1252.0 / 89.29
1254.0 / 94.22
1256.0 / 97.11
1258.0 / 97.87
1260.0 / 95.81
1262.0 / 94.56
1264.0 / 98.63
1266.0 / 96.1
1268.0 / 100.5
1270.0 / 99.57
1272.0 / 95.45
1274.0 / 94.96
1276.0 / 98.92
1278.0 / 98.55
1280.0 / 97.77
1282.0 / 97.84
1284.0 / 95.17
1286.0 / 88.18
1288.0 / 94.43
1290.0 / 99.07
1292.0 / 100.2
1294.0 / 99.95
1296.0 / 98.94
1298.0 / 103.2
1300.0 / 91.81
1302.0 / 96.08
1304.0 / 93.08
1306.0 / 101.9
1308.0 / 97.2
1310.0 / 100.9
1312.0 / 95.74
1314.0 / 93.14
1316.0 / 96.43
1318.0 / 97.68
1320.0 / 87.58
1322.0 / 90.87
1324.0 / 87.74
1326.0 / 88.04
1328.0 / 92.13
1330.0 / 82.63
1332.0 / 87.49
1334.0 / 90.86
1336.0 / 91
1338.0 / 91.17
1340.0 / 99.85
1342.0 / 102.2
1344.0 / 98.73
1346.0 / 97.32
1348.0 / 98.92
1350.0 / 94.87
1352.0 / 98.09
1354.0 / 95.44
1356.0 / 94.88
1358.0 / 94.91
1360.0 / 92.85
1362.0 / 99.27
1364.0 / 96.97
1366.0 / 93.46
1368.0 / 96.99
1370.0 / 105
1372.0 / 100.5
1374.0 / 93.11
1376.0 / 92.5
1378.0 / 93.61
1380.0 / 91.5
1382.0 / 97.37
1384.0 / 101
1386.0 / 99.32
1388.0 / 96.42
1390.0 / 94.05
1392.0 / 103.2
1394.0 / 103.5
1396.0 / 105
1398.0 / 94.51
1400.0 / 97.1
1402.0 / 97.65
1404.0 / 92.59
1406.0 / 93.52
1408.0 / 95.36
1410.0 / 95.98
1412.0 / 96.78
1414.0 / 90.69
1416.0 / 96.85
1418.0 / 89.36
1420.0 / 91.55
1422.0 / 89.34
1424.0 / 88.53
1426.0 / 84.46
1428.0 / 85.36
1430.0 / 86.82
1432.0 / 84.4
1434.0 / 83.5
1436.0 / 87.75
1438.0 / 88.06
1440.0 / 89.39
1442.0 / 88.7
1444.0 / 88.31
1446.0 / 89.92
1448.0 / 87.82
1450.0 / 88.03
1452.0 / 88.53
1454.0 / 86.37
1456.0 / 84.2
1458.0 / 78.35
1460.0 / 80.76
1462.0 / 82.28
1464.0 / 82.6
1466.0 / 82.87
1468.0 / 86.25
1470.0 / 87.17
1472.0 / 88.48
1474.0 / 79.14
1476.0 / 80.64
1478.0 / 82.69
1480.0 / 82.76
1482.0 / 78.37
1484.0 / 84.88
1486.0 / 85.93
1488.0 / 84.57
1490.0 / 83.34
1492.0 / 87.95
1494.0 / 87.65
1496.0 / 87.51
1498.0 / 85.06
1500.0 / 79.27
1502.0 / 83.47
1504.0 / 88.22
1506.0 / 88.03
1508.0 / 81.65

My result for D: 2.0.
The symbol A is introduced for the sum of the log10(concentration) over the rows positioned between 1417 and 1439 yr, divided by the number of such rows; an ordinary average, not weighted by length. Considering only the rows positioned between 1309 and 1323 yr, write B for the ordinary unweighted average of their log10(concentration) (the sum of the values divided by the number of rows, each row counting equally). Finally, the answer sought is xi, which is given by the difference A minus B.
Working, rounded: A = 1.94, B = 1.98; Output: -0.04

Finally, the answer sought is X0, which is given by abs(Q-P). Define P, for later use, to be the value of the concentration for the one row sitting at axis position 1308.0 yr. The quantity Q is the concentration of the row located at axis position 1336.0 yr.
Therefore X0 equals 6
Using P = 97.2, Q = 91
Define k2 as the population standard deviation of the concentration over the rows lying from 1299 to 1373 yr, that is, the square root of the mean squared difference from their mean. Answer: 4.8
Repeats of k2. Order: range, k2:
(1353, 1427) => 4.5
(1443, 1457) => 1.7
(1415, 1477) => 3.8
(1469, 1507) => 3.2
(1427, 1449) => 2.0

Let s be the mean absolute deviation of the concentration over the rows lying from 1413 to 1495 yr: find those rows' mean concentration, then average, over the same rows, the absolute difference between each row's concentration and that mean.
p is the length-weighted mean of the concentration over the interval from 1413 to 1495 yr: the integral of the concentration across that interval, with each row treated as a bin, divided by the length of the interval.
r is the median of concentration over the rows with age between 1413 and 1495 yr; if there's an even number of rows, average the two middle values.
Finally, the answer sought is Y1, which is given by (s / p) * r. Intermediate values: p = 86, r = 86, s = 3.0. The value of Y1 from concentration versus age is 3.1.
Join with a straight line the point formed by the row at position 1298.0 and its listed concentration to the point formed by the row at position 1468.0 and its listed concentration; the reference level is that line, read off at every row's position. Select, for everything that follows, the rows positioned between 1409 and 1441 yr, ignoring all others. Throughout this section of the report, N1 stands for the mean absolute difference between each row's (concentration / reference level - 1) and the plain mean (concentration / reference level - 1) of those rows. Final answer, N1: 0.0299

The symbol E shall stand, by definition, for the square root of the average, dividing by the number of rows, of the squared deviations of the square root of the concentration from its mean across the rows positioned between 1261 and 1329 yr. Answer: 0.21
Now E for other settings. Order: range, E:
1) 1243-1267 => 0.23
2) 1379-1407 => 0.21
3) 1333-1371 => 0.19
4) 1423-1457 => 0.10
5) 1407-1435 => 0.24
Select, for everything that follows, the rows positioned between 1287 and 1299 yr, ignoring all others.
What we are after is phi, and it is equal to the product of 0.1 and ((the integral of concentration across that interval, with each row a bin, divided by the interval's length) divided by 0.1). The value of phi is 99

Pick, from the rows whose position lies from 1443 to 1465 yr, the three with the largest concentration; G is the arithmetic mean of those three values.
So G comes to 89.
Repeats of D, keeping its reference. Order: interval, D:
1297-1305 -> 3.5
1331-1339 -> 1.4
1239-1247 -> 2.9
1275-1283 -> 0.4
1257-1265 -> 1.5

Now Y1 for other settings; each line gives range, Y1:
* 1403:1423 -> 2.5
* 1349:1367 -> 1.6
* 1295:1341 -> 4.4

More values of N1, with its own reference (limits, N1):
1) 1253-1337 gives 0.0304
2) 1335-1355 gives 0.0298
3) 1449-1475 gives 0.0334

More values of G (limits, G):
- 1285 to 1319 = 102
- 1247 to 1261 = 97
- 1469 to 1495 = 88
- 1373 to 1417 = 104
